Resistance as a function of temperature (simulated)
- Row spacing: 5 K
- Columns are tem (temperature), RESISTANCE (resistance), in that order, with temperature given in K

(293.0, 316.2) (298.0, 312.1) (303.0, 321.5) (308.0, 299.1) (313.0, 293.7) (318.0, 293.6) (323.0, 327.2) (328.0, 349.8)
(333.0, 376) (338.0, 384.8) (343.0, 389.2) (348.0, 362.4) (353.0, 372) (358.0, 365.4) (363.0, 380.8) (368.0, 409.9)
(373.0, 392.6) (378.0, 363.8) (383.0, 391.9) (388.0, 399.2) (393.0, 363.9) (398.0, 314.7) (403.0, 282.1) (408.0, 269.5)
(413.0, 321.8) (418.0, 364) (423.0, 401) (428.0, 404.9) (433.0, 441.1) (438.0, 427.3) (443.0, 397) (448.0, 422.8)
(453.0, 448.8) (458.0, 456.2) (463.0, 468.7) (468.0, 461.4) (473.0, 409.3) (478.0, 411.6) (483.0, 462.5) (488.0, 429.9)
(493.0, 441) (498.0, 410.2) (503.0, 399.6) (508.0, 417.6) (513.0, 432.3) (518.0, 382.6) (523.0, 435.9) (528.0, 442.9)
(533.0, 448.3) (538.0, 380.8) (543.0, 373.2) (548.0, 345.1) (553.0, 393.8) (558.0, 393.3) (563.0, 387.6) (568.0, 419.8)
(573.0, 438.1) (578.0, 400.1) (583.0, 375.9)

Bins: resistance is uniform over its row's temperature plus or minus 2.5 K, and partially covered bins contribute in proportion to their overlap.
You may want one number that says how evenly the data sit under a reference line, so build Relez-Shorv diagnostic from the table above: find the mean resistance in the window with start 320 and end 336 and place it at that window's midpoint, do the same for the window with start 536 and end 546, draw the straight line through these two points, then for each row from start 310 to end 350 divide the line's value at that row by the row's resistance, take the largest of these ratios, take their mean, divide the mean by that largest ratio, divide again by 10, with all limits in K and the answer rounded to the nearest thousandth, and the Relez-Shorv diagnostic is 0.086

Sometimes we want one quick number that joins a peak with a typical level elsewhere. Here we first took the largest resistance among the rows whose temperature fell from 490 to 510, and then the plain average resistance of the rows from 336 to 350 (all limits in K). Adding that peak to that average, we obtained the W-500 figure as 820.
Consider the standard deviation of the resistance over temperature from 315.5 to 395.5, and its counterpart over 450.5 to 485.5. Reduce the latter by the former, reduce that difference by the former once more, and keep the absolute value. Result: 33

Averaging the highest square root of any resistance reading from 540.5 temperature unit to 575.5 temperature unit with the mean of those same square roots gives 20.4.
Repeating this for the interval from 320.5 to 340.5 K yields 19.3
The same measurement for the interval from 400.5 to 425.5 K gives 19.0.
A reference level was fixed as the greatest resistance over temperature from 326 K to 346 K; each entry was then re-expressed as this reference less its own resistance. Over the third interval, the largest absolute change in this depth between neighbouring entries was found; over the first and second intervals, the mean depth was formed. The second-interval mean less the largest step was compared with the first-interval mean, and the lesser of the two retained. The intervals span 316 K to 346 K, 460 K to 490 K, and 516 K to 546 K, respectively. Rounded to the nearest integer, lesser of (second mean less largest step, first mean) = -119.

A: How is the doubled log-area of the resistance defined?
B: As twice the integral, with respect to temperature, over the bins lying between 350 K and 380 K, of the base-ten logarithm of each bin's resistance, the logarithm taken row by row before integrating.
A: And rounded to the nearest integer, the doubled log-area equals 155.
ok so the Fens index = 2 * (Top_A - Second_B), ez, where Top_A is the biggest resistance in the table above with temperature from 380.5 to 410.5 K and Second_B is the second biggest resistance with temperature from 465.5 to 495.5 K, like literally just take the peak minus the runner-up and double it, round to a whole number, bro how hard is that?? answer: -124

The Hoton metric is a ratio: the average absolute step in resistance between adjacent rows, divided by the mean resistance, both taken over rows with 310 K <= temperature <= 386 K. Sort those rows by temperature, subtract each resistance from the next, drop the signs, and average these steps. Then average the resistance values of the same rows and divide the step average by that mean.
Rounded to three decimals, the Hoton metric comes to 0.051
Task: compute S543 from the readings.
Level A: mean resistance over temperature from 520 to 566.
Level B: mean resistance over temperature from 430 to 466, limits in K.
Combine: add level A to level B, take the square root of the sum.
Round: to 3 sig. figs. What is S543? 28.9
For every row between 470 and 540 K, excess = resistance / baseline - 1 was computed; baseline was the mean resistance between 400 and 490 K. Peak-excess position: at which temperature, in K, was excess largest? 483.0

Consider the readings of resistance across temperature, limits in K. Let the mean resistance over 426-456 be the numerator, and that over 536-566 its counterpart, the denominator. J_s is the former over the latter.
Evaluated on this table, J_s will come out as 1.12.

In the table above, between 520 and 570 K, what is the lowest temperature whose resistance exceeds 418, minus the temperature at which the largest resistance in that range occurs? -10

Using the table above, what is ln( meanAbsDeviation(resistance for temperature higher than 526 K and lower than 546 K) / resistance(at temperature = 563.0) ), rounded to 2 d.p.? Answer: -2.42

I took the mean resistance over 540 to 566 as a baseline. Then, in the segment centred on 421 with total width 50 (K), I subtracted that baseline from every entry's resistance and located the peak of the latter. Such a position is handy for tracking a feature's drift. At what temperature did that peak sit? 433.0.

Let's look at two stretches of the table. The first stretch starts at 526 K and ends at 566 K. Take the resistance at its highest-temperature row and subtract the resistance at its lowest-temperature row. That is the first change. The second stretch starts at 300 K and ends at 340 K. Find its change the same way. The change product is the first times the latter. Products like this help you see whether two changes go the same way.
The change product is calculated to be -3500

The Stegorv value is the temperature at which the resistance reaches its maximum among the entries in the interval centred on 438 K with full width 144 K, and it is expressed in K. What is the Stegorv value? 463.0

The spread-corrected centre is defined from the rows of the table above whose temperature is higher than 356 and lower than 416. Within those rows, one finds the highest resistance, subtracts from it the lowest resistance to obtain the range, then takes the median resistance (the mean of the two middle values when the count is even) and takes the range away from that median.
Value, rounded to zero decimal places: 224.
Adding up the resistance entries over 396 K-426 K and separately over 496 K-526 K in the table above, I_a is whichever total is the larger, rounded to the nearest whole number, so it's 2478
